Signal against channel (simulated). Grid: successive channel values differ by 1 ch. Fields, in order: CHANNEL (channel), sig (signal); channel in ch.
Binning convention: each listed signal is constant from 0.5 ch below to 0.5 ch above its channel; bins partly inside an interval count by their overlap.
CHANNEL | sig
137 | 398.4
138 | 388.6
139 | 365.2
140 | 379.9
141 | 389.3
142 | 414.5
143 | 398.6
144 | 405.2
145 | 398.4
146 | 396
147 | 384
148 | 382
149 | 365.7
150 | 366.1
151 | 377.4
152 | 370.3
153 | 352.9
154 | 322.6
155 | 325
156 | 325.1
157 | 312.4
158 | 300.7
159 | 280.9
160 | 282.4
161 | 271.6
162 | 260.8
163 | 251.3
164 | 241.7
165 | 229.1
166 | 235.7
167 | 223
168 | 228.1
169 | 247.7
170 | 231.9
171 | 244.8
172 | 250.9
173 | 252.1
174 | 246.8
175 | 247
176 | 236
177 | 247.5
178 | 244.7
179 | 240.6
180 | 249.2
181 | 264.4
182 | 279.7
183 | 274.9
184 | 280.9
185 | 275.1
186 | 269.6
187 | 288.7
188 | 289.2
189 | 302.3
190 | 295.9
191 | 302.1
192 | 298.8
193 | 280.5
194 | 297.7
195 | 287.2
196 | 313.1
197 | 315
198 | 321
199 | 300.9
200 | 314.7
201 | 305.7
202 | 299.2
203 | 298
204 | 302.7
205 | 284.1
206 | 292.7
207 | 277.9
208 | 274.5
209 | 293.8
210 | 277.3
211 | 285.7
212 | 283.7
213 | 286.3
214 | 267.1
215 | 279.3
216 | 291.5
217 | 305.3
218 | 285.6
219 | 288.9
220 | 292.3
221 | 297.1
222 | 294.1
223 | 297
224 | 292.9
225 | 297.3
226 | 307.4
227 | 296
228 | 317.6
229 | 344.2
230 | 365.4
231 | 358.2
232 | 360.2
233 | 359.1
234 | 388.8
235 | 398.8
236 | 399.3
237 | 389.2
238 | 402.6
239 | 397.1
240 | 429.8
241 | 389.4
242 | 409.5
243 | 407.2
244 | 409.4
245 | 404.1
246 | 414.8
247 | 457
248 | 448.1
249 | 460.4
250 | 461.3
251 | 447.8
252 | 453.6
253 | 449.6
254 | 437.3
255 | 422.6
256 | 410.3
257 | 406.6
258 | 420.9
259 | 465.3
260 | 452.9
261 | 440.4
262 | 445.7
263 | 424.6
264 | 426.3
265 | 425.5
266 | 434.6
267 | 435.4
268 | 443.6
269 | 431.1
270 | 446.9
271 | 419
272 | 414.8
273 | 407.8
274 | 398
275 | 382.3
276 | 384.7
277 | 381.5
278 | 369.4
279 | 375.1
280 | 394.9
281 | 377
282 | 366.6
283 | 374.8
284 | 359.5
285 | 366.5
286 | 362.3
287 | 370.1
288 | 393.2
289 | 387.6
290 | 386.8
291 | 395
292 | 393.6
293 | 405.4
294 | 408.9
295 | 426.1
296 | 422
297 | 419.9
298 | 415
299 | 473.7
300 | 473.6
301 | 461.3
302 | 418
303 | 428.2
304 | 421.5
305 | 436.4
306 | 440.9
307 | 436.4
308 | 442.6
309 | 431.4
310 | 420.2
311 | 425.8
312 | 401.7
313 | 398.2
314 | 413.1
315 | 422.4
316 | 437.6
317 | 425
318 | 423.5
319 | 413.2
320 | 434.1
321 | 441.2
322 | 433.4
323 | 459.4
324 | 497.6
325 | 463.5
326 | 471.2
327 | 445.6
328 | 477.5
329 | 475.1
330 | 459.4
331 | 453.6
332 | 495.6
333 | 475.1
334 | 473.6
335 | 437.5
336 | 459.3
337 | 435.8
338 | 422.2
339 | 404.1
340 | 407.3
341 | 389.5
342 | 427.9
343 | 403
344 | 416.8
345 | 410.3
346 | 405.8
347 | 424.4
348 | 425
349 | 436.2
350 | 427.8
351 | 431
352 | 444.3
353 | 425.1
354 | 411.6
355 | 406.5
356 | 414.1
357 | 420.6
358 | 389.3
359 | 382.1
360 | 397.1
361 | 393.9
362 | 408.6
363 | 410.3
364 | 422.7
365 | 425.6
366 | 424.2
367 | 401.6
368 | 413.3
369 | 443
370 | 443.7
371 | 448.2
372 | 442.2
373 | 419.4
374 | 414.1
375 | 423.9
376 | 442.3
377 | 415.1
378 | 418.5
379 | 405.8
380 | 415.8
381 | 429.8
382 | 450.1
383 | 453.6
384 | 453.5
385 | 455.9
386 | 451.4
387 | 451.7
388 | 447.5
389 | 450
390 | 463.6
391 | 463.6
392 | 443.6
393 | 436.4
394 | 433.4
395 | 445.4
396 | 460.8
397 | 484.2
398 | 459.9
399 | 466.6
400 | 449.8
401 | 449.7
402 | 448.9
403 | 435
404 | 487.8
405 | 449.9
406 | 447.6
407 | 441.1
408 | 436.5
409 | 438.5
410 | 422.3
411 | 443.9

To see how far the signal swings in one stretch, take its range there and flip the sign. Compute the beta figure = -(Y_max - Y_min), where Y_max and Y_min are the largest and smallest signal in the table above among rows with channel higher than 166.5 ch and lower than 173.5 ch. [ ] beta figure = -29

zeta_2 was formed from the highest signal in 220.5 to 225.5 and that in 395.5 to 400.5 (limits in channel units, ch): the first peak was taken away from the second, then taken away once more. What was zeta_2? -110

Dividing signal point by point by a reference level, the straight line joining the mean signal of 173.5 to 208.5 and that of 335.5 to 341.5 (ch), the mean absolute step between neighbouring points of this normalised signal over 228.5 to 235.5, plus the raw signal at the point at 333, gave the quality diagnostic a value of 475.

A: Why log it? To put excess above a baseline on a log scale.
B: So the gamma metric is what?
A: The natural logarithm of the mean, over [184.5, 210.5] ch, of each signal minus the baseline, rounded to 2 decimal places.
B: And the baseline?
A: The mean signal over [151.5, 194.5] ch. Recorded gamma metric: 3.05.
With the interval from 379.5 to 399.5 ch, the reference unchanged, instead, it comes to 5.18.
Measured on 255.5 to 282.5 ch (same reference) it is 4.95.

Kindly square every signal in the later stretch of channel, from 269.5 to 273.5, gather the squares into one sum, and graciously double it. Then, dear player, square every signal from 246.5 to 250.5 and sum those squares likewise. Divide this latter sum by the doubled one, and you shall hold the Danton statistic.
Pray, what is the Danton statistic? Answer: 0.58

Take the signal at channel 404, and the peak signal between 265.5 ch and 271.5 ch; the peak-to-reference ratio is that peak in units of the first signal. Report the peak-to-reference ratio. 0.92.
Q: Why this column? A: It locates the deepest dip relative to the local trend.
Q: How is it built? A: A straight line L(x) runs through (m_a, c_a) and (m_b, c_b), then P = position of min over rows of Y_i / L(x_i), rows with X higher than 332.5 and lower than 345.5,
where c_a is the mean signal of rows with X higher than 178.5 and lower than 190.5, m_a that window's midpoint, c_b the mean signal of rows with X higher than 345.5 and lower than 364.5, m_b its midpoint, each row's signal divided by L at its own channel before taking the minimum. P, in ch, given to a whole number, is 341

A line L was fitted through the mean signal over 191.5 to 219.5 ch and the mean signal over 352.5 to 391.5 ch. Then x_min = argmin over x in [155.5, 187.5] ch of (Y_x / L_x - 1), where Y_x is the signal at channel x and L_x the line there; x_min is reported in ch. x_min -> 167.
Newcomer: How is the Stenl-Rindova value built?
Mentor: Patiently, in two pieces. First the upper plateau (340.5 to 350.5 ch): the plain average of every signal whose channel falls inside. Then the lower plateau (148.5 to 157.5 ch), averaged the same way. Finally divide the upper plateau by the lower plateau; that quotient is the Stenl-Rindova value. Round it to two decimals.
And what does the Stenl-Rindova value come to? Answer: 1.20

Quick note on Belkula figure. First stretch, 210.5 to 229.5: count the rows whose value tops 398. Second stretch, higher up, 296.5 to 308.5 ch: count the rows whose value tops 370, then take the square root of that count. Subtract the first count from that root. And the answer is 3.5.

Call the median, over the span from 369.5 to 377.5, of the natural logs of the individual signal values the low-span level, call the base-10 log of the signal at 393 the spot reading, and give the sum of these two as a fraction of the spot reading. 3.30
